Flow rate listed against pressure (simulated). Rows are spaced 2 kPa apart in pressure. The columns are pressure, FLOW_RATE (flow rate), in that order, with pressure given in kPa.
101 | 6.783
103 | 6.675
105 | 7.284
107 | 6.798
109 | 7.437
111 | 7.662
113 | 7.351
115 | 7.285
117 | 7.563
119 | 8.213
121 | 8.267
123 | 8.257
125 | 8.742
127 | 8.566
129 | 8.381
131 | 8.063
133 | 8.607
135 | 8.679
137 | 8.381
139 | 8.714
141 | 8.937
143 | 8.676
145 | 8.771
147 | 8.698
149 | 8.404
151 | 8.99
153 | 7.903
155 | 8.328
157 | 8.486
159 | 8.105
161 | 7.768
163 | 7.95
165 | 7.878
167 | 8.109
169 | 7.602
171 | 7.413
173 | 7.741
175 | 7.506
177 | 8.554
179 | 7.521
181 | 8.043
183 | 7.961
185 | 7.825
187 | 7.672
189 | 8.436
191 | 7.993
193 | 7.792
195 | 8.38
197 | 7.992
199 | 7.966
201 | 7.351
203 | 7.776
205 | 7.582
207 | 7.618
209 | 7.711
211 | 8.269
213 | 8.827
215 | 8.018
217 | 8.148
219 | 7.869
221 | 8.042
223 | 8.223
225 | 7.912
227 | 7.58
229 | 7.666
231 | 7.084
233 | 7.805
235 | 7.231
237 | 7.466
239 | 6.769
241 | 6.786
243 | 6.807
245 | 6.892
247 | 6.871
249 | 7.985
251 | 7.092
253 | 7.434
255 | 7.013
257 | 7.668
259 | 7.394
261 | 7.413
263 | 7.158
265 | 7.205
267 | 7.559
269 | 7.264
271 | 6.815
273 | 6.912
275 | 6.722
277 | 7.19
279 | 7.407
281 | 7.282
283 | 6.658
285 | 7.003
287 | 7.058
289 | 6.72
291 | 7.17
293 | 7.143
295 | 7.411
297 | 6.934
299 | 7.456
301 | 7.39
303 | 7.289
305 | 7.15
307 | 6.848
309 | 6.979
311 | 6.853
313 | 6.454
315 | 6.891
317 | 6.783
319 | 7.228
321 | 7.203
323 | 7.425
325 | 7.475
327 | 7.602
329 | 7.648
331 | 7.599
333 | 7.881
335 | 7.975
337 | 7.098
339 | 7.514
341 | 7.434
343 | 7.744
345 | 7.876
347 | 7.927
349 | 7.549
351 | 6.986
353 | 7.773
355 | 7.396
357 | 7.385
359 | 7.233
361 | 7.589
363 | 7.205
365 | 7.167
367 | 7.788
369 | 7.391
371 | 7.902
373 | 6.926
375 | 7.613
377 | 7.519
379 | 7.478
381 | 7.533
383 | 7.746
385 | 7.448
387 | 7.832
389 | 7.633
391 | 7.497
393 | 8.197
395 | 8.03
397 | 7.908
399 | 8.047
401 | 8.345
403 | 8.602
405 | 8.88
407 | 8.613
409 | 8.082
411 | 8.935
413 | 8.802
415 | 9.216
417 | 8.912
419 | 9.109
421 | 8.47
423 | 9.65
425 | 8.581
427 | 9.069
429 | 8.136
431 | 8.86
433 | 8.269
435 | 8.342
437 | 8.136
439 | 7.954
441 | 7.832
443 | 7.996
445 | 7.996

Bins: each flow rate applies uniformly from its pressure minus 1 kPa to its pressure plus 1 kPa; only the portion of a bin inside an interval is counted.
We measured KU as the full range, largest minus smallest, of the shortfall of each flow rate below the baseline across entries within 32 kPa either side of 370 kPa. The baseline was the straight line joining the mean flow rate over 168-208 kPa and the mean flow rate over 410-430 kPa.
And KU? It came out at 1.29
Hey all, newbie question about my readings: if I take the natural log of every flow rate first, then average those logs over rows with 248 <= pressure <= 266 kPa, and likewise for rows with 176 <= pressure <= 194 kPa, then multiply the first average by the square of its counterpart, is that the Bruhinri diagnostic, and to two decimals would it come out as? 8.61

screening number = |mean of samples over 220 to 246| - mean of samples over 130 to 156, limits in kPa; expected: -1.1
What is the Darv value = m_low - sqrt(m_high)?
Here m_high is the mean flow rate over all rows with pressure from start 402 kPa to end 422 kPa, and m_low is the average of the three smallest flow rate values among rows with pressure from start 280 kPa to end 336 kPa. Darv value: 3.7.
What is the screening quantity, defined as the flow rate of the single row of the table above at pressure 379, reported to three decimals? 7.478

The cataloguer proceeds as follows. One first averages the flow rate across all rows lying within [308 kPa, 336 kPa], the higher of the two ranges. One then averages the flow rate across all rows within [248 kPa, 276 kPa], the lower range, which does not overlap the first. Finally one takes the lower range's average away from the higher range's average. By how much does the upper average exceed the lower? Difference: 0.0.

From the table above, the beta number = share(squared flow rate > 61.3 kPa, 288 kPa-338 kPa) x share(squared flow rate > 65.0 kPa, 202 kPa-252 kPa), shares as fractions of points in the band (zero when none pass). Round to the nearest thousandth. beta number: 0.013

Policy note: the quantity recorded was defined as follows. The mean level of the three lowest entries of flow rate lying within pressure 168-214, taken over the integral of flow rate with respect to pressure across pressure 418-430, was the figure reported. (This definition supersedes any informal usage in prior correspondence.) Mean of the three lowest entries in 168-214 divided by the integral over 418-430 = 0.07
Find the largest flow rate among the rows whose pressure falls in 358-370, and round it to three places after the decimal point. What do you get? 7.788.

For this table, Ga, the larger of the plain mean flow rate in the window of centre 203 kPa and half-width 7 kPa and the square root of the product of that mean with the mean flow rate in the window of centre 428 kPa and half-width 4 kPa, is 8.2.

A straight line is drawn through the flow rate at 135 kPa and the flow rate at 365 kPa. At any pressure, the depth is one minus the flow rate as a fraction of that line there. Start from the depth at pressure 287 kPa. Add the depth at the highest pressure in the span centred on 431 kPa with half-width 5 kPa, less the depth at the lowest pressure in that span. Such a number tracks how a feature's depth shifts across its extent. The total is 0.179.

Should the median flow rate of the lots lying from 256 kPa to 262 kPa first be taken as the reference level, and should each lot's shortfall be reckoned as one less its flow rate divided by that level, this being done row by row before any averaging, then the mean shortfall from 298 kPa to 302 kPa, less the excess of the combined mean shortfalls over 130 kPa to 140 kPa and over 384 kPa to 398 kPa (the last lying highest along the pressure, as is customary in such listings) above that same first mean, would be 0.19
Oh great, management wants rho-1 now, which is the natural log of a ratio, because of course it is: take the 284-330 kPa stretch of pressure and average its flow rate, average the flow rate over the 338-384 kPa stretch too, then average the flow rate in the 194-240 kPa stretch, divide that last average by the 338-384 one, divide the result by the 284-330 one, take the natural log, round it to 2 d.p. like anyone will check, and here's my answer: -1.93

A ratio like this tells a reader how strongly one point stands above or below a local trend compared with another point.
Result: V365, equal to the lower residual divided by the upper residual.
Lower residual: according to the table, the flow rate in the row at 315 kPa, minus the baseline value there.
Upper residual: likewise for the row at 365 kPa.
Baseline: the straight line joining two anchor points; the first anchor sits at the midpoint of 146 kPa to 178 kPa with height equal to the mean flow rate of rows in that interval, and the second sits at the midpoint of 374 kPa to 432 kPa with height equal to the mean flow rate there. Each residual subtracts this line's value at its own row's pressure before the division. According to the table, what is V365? 1.2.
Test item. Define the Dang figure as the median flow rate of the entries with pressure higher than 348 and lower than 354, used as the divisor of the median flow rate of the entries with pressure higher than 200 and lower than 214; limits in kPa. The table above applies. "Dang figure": 1.02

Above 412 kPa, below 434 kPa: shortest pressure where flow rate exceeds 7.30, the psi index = 413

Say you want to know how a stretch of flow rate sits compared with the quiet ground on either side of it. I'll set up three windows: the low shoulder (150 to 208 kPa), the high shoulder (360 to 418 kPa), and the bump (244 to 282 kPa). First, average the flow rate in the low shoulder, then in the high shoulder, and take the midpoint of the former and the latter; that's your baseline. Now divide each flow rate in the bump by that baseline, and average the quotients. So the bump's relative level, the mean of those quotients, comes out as 0.909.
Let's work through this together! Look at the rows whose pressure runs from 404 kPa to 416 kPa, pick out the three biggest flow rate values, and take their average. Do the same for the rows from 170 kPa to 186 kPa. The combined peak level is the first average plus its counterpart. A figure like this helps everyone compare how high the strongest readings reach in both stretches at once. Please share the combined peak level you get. 17.20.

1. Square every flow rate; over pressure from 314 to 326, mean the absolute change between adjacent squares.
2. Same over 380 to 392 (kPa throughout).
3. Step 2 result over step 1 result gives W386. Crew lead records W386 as 1.56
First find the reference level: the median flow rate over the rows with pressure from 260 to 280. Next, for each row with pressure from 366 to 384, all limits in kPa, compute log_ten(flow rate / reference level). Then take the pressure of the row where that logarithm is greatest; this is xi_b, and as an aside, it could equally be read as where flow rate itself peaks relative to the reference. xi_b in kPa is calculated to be 371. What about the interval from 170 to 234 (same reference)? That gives 213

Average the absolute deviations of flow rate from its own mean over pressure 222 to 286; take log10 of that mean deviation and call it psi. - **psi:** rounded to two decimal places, -0.49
